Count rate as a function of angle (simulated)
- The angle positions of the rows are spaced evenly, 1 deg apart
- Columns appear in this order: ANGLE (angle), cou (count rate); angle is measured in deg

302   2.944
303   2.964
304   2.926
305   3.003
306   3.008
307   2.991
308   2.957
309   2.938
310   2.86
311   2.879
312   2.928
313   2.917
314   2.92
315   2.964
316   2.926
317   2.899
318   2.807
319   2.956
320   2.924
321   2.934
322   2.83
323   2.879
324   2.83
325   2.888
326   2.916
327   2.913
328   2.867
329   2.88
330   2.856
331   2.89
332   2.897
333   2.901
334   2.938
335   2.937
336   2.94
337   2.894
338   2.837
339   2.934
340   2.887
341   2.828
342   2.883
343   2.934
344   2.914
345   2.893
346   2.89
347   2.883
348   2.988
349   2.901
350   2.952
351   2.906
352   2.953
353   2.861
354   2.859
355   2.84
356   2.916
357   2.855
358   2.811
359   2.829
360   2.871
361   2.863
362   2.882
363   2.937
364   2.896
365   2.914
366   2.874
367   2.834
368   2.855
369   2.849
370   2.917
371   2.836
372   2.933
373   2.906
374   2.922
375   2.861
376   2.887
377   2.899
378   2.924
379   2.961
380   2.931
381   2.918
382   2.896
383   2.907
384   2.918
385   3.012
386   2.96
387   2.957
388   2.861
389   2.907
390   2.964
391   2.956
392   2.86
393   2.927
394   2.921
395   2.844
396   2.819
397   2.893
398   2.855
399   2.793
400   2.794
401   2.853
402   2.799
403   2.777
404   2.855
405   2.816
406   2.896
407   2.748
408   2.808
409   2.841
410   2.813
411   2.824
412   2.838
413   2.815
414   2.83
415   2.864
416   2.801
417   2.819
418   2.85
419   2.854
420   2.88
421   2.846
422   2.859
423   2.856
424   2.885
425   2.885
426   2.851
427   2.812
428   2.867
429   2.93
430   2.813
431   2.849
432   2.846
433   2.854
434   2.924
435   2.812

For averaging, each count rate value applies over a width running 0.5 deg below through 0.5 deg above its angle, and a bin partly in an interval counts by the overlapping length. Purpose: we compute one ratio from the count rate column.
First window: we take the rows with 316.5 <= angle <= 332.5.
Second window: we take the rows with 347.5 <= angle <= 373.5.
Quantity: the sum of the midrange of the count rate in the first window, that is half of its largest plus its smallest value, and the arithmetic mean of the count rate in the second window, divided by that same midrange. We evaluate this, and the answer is 2.00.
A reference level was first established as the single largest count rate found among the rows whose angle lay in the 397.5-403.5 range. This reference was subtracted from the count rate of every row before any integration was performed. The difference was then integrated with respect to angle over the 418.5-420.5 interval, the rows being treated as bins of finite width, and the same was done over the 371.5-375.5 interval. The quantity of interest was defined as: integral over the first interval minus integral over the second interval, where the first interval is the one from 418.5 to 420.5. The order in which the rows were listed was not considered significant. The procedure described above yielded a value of -0.18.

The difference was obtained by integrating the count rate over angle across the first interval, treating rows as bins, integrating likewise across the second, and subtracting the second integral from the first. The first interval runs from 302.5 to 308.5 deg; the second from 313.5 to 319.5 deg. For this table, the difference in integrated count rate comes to 0.38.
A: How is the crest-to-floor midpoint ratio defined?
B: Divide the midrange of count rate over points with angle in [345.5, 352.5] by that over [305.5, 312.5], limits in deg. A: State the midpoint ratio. 1.00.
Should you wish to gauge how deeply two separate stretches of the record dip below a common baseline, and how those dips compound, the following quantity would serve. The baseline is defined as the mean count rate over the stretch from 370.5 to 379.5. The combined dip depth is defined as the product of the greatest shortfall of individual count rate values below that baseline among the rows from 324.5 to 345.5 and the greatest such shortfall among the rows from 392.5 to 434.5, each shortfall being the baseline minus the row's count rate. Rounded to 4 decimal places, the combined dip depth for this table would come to 0.0117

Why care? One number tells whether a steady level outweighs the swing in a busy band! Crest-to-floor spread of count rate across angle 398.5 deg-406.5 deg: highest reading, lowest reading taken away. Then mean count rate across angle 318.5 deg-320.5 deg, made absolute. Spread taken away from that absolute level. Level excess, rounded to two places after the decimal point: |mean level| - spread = 2.82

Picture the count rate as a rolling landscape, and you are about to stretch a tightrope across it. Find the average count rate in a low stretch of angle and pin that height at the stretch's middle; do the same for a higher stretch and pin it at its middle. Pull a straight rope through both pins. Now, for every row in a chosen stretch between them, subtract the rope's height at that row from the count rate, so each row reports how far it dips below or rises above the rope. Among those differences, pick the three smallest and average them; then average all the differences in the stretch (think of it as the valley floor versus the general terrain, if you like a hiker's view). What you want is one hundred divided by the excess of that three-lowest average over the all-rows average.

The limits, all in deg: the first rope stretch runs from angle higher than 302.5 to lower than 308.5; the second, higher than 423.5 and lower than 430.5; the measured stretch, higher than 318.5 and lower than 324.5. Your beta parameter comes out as -2249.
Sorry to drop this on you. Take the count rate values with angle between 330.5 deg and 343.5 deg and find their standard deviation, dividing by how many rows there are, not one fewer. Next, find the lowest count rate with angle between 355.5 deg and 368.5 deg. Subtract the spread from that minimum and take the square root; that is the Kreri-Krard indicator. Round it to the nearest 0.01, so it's 1.67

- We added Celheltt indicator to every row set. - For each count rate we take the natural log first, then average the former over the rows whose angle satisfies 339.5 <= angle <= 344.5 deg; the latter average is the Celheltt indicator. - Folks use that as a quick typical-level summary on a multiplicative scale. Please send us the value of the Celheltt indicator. 1.06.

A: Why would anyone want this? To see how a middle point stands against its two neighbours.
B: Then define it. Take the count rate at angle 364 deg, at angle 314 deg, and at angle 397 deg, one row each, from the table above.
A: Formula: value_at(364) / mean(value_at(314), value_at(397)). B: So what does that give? 0.996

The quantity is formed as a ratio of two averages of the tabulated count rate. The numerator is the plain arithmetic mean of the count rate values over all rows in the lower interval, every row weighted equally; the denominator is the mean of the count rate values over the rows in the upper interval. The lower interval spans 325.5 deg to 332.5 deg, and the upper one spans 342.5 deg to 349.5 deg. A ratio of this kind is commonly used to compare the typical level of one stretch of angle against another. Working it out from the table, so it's 0.99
